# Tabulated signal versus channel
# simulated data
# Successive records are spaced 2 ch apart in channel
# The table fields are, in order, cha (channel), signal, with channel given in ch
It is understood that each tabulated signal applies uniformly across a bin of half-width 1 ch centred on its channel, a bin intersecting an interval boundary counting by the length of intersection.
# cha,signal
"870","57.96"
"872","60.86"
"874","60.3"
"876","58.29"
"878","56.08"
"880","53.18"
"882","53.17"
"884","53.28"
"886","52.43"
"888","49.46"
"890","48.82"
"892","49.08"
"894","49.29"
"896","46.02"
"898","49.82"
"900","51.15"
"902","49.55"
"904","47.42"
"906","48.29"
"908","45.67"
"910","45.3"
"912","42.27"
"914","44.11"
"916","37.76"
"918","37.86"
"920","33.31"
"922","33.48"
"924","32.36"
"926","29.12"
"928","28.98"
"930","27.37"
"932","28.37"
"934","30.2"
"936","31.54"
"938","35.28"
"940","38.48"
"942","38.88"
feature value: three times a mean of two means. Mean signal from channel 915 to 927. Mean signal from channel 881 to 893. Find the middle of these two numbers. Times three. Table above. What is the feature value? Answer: 128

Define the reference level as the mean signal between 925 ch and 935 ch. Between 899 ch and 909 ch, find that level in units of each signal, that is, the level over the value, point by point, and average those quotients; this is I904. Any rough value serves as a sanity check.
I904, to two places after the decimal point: 0.60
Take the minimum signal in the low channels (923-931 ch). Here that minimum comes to 27.37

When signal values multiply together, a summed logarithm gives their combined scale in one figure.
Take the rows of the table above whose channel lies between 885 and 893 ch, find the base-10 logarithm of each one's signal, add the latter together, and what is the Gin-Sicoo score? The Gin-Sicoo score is 6.79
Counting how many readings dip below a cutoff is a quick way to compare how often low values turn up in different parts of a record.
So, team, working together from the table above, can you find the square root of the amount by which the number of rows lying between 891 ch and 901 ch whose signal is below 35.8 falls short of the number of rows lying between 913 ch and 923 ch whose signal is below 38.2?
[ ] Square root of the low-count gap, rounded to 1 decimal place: 2.0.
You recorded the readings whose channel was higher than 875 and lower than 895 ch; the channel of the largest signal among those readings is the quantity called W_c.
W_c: 876 ch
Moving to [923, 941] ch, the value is 940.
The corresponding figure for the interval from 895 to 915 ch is 900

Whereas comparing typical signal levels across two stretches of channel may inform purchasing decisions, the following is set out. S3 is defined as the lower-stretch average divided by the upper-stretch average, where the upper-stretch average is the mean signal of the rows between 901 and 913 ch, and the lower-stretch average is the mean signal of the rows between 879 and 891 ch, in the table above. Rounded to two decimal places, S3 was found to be 1.11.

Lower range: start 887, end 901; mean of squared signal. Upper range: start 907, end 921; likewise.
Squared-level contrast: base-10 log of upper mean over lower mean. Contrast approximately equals -0.15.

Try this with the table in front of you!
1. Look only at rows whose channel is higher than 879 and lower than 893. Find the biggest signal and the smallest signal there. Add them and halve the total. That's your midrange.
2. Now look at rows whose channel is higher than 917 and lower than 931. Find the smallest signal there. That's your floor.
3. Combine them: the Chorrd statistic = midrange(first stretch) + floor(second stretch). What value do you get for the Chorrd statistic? 78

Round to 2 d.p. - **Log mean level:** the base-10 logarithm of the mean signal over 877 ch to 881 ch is 1.74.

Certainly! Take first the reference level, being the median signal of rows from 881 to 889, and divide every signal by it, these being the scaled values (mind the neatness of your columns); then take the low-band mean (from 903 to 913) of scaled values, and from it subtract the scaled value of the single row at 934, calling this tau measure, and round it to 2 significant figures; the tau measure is 0.30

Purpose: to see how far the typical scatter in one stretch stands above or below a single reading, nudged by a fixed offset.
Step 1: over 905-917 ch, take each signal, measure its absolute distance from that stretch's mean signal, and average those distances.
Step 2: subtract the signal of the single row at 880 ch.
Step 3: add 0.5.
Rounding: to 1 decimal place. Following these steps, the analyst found -50.1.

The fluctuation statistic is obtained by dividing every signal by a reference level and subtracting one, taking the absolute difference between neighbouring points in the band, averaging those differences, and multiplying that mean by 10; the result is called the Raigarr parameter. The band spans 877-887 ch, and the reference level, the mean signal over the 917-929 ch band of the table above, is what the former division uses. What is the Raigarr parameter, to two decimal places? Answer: 0.30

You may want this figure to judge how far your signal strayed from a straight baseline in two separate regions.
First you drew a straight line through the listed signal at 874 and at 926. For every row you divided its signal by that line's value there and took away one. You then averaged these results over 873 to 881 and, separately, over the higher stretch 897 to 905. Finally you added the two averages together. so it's 0.10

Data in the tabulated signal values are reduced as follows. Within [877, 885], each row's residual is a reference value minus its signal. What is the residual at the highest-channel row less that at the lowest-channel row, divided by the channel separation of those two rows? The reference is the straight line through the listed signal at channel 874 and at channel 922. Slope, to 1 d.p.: -0.1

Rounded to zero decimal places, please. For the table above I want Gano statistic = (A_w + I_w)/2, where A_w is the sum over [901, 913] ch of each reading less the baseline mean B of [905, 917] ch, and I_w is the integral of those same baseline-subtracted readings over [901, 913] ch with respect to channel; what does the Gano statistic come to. 23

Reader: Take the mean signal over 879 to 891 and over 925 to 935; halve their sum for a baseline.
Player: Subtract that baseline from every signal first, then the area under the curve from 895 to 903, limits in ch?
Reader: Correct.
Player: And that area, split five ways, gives 14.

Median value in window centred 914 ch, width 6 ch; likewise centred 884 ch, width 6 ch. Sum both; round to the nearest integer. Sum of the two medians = 95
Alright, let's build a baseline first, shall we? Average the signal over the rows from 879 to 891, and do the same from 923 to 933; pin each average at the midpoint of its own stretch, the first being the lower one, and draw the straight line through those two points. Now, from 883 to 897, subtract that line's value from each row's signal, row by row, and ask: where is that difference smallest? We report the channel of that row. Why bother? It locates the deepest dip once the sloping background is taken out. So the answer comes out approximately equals 888 ch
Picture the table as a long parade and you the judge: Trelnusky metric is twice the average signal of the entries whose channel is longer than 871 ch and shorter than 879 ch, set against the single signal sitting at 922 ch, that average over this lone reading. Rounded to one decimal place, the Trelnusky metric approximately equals 3.5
